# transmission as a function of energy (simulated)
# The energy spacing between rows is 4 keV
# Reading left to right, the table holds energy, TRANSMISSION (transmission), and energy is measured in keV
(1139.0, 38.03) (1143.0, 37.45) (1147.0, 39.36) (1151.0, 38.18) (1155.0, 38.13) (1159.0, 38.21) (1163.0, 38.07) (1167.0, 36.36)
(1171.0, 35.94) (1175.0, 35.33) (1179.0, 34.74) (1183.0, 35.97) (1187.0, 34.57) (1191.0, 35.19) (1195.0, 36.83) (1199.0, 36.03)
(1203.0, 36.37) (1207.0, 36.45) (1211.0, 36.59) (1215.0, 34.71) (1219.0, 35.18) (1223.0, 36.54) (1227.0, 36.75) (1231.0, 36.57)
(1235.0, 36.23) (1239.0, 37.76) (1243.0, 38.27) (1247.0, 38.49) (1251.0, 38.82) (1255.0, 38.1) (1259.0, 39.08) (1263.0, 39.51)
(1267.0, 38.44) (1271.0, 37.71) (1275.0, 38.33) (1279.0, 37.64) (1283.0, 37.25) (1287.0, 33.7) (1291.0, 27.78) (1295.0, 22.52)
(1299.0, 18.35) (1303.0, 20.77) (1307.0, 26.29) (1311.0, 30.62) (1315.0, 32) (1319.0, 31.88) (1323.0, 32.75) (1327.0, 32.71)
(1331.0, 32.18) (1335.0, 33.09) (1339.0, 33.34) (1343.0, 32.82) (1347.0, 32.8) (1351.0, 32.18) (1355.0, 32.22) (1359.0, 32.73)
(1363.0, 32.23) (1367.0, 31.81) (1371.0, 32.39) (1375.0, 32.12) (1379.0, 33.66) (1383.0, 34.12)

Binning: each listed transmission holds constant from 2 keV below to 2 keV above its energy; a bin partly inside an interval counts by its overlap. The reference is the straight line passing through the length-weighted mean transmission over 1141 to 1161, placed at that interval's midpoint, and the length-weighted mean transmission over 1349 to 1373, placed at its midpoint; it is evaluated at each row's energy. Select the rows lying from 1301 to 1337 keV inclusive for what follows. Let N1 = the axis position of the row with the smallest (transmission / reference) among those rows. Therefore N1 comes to 1303.0 keV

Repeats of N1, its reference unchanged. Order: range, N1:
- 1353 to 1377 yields 1367.0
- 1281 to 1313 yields 1299.0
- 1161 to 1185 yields 1179.0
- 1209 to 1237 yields 1215.0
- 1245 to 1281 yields 1255.0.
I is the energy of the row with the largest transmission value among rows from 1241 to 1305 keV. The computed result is 1263.0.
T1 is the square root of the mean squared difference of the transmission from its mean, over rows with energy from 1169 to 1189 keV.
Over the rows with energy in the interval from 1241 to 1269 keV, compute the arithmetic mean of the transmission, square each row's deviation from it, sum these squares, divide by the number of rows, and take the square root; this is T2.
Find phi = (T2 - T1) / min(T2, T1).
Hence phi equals -0.3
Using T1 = 0.58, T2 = 0.46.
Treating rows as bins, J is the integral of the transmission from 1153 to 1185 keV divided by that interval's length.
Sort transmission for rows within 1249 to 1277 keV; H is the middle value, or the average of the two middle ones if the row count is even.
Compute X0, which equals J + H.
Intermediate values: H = 38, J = 36.6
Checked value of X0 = 75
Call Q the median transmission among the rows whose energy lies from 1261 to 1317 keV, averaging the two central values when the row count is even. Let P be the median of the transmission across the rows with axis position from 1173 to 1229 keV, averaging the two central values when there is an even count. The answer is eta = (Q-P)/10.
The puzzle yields -0.3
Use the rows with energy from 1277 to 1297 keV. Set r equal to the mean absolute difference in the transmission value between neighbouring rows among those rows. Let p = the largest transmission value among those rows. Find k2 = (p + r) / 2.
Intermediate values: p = 37.64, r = 3.8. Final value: 20.7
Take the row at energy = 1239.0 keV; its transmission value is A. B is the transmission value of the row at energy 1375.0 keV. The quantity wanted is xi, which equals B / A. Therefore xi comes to 0.85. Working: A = 37.76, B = 32.12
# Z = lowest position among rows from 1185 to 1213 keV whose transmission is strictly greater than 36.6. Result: 1195.0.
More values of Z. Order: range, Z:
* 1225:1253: 1227.0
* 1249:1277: 1251.0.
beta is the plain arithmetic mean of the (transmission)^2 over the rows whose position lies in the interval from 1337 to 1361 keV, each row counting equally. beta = 1068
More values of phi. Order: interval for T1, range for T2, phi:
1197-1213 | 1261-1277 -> 2.1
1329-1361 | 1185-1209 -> 0.9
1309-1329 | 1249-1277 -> -0.4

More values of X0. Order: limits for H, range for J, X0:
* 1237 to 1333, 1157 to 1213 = 72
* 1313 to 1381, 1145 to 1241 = 69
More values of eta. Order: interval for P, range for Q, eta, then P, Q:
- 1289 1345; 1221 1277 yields 0.6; 31.9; 38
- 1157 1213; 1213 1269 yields 0.2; 36.2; 38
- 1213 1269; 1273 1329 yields -0.6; 37.9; 32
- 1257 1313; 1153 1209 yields 0.1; 35.5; 36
